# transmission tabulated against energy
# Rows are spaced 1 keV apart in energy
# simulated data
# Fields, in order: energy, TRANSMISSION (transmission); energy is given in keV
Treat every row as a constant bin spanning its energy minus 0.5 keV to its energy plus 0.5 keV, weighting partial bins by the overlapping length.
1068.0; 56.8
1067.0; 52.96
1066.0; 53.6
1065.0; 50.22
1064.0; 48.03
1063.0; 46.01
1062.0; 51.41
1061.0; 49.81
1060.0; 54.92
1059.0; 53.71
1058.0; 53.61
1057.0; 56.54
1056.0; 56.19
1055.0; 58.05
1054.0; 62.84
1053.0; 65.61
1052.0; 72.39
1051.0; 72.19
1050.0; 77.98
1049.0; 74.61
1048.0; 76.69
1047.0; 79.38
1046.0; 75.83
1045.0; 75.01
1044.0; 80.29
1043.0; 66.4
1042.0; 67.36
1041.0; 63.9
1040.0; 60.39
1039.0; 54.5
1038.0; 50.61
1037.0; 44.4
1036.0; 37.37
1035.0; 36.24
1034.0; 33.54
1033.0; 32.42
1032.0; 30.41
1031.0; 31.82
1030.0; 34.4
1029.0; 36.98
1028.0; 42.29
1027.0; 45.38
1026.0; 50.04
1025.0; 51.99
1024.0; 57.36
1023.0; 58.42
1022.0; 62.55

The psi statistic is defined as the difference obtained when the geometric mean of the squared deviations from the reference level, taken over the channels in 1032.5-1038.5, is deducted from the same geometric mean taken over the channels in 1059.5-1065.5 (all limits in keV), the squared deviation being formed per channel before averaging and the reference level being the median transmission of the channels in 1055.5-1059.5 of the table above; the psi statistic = -188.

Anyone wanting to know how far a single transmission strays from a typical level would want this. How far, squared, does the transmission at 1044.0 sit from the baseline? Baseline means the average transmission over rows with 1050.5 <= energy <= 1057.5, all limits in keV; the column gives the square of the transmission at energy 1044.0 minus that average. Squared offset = 285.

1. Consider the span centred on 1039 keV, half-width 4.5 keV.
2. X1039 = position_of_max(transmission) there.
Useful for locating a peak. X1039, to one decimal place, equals 1042.0 keV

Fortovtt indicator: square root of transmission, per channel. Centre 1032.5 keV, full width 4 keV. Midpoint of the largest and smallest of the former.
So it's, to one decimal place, 5.7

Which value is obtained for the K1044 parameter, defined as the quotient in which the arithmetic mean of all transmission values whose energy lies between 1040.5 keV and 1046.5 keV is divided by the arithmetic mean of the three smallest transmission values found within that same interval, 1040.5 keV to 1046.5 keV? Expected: 1.08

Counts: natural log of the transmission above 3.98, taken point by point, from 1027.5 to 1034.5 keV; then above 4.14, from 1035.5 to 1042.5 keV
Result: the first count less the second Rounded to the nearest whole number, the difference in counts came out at -2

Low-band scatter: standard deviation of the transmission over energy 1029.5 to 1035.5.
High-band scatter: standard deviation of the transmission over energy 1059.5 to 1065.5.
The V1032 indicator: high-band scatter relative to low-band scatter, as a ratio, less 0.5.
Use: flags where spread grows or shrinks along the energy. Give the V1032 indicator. 1.0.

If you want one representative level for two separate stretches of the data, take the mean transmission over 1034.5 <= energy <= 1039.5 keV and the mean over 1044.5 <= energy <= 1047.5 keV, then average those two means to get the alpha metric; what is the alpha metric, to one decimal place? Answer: 60.7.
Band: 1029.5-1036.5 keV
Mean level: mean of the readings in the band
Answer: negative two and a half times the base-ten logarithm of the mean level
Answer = -3.8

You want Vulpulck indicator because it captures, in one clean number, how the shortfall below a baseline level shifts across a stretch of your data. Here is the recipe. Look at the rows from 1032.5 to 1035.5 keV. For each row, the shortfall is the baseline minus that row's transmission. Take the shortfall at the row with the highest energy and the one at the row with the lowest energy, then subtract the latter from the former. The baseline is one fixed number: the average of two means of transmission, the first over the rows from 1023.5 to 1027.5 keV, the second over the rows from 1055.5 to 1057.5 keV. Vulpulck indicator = -4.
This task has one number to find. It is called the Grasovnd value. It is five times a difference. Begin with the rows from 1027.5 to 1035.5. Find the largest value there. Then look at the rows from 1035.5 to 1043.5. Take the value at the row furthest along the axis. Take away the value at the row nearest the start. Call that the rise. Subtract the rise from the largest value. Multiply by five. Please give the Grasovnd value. 66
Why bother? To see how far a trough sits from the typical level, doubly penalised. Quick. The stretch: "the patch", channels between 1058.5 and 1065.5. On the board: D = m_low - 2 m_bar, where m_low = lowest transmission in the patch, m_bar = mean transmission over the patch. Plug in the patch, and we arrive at -55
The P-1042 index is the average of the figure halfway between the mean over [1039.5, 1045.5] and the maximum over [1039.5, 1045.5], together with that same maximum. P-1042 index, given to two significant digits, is 77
